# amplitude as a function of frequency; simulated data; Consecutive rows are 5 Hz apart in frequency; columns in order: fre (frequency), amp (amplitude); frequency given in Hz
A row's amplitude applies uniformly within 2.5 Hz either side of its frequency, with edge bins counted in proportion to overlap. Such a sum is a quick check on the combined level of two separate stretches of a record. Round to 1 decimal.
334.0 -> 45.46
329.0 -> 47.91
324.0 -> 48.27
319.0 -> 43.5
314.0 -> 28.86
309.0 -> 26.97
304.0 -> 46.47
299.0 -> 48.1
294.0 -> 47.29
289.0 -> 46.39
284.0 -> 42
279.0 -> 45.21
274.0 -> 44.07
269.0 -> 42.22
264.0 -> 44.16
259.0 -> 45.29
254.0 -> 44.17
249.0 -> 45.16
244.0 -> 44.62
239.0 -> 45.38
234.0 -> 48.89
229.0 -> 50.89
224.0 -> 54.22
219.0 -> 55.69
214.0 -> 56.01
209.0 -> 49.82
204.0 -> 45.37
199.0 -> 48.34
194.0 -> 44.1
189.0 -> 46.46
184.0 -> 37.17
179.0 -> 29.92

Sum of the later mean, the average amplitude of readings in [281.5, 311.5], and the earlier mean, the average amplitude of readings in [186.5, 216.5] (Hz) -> 91.2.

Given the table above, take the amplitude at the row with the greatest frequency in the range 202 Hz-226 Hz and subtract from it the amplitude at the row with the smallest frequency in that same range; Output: 9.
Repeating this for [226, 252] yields -6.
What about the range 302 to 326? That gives 2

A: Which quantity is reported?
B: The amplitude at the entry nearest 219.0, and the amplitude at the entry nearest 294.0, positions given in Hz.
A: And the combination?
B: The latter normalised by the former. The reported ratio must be 0.85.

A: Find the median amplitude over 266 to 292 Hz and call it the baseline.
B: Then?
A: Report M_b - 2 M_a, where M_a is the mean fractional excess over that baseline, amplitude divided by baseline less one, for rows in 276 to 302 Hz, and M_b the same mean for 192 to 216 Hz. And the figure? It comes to 0.03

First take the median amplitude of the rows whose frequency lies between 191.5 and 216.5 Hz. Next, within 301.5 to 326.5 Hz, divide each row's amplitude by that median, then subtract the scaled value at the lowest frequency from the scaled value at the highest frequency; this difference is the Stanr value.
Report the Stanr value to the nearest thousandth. 0.037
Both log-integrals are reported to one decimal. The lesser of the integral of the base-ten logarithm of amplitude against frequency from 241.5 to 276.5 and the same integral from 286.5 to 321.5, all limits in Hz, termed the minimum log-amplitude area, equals 56.1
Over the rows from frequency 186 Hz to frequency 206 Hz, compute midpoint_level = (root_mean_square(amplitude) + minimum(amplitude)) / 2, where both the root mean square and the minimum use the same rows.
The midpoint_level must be 45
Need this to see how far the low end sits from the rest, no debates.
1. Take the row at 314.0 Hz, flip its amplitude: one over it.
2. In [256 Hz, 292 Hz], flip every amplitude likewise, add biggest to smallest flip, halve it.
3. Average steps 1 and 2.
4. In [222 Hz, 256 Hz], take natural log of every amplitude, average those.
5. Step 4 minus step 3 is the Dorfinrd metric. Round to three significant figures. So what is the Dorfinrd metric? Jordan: 3.83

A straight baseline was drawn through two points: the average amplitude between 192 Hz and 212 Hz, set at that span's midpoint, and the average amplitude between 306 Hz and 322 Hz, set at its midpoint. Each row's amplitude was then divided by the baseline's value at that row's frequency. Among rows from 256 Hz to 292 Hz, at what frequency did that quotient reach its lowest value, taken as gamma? 269.0 Hz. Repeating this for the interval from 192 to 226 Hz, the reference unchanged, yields 194.0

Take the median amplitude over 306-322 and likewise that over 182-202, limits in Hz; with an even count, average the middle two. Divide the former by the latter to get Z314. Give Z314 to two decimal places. 0.64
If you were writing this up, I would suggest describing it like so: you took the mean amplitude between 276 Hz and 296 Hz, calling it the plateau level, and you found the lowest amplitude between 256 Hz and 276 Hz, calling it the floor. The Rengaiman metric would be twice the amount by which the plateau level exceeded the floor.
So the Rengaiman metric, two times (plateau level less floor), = 6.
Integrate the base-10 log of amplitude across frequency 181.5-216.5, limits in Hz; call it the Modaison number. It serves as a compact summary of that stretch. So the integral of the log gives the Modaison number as 58.3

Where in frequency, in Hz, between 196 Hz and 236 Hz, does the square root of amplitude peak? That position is 214.0 Hz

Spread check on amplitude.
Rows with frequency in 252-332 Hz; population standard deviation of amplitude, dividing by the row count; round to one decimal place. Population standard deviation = 6.1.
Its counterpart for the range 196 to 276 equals 4.3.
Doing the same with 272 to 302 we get 2.0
